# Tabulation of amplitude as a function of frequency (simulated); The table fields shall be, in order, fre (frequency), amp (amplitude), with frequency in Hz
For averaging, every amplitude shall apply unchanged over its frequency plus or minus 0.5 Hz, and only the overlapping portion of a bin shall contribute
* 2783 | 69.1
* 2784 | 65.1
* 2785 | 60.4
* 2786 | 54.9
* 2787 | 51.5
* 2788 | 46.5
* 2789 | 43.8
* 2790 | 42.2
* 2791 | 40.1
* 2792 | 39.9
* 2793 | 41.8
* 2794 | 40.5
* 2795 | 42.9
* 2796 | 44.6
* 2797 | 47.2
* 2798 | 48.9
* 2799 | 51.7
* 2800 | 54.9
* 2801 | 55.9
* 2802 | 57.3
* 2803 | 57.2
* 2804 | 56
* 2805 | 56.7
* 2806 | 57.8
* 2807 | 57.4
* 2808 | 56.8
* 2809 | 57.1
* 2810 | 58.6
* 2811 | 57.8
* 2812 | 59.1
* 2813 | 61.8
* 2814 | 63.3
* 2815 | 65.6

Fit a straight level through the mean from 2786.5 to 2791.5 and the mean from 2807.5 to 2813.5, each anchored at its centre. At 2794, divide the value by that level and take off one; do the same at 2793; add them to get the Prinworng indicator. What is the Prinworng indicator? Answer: -0.27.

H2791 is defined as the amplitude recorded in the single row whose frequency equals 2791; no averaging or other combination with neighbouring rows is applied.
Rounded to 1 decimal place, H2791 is 40.1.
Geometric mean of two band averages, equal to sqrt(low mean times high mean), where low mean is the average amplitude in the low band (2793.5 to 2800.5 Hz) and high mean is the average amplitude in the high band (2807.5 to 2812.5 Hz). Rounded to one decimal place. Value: 52.3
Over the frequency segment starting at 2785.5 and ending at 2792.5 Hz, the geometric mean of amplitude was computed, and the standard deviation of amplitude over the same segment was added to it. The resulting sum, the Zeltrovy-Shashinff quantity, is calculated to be 51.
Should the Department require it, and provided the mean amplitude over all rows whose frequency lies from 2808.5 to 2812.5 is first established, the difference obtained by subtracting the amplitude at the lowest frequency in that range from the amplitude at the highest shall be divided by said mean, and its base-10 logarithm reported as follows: -1.46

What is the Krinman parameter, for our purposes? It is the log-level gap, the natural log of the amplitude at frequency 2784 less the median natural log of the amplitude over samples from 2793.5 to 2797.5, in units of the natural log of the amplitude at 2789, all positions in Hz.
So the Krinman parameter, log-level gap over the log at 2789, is 0.11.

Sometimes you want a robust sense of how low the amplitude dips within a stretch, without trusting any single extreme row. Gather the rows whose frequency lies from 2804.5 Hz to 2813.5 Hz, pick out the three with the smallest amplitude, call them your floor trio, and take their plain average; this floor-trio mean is 57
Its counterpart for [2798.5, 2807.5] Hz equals 54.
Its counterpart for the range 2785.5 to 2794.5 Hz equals 40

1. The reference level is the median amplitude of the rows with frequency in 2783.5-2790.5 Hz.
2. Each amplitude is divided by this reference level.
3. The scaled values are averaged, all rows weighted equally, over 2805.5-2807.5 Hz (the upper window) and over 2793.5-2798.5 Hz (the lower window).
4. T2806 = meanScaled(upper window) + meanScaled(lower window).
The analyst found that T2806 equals 1.99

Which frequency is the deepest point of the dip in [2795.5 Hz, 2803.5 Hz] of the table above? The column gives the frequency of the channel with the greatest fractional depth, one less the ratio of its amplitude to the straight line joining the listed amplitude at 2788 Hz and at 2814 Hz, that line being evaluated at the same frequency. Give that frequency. 2796 Hz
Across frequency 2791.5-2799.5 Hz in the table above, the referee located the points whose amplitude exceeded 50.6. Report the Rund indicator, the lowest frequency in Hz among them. 2799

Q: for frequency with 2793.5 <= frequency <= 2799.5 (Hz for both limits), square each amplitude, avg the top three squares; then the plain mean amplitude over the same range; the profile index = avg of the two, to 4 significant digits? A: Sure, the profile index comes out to 1238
